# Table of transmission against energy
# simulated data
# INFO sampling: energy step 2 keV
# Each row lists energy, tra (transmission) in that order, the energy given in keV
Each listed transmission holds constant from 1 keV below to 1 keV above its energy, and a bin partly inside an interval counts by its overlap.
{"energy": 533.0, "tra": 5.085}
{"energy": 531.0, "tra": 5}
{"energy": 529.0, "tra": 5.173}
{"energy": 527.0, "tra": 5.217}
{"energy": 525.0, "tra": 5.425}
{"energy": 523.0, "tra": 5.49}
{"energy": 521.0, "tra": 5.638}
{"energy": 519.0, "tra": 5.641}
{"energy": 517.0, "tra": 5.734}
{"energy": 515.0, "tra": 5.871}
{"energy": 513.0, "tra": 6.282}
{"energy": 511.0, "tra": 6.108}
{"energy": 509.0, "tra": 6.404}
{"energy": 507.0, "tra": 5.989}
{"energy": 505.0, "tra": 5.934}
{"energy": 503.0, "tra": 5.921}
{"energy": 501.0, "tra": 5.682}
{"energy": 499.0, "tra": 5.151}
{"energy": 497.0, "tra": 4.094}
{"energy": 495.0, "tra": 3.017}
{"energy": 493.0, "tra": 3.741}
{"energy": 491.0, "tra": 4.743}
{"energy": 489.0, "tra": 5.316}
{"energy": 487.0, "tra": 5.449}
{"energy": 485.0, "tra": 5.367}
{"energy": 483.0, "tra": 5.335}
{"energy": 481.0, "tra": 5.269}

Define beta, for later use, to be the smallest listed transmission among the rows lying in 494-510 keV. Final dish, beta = 3.017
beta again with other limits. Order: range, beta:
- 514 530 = 5.173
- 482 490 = 5.316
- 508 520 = 5.641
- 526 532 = 5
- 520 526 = 5.425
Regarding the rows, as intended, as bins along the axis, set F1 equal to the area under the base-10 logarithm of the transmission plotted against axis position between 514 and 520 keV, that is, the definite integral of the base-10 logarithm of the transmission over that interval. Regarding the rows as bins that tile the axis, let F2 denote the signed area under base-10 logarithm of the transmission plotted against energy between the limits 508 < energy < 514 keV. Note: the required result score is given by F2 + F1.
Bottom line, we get 9.3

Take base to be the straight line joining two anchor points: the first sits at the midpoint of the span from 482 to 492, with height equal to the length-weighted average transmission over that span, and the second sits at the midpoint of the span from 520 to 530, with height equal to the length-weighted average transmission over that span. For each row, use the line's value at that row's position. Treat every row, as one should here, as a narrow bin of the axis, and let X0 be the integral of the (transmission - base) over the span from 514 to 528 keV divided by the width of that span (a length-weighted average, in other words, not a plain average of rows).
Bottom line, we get 0.2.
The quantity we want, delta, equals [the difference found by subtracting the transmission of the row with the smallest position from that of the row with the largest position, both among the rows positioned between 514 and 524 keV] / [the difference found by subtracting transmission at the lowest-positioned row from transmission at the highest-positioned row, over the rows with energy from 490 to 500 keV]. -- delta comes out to -0.9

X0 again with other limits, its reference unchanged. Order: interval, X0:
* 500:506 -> 0.5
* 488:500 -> -0.9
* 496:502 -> -0.3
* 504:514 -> 0.8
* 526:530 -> -0.2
